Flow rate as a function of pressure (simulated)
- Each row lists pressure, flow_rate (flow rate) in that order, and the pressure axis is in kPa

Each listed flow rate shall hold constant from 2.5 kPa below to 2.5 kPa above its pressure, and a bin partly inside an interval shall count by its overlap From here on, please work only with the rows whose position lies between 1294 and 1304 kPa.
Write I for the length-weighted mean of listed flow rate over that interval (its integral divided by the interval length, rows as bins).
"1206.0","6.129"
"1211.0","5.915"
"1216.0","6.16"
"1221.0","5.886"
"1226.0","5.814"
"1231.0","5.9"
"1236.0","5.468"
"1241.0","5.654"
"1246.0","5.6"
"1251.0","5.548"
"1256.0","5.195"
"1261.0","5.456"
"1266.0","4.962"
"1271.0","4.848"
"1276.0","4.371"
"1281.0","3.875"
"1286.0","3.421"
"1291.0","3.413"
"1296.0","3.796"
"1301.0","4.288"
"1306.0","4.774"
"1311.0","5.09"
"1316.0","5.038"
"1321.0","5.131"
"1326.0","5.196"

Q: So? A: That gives 4.1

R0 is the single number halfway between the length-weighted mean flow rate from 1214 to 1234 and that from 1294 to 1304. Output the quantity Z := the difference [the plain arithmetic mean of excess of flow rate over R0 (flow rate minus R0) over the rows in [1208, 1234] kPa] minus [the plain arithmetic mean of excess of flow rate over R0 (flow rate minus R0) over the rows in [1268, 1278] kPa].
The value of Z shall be 1.3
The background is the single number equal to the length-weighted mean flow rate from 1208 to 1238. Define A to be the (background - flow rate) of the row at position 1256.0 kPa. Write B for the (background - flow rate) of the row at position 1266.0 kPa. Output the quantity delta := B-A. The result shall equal 0.2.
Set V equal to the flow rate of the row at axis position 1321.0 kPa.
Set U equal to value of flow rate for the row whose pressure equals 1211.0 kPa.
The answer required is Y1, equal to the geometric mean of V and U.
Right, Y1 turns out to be 5.5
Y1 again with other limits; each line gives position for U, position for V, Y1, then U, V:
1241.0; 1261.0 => 5.6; 5.654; 5.456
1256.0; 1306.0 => 5.0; 5.195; 4.774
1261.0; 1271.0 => 5.1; 5.456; 4.848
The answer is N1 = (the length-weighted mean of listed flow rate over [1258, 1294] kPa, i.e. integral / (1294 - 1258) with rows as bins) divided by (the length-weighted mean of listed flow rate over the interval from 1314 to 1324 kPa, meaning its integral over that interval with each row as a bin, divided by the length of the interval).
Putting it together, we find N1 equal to 0.85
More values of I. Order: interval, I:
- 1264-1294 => 4.1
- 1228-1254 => 5.6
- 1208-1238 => 5.9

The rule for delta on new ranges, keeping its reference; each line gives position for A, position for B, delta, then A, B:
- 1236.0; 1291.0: 2.1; 0.40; 2.5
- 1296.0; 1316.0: -1.2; 2.07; 0.8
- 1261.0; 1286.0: 2.0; 0.41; 2.4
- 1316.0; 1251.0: -0.5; 0.83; 0.3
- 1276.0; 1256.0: -0.8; 1.50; 0.7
